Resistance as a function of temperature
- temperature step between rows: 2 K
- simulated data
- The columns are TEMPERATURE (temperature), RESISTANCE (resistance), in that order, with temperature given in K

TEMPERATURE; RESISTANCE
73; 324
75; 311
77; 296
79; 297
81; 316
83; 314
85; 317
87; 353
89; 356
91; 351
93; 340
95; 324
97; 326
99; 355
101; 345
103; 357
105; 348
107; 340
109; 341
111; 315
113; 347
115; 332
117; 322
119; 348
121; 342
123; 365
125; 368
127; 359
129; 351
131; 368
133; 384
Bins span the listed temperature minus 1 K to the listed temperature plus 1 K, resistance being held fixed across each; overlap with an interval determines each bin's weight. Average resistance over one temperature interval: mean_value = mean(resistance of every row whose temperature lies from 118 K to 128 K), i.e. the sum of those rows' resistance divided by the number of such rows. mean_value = 356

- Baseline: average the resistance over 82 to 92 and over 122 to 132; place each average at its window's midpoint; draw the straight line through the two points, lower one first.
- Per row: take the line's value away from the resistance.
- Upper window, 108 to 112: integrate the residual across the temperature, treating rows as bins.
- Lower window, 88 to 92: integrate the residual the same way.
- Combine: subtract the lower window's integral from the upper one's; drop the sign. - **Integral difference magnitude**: 150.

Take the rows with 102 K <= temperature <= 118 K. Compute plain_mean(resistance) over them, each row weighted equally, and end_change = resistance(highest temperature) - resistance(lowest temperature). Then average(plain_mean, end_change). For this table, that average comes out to 151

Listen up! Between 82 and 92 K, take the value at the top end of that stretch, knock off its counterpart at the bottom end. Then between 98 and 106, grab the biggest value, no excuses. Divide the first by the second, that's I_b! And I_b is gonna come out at 0.10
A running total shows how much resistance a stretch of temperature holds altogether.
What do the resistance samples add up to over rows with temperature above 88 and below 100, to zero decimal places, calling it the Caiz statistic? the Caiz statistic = 2052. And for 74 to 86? 1851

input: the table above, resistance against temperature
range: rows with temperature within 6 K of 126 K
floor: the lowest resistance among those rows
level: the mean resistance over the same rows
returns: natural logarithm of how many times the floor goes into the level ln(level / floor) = 0.048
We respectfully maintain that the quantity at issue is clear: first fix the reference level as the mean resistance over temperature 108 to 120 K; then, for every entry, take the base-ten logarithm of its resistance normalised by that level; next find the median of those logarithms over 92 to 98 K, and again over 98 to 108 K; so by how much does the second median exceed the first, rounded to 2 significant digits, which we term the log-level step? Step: 0.028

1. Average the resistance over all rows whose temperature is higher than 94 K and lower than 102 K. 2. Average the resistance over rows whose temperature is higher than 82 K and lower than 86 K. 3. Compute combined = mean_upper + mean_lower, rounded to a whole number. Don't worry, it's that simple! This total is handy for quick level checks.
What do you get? 653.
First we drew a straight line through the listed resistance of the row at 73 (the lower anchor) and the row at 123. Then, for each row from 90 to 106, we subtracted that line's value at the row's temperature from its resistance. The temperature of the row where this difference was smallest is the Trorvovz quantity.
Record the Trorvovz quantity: 95 K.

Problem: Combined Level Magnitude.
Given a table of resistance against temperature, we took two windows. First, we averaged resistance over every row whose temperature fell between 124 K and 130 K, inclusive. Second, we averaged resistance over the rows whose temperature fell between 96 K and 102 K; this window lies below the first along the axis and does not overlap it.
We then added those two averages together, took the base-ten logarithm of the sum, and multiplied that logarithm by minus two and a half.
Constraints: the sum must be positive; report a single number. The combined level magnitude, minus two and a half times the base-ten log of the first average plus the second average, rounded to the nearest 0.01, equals -7.11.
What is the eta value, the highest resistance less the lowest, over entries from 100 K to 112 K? 42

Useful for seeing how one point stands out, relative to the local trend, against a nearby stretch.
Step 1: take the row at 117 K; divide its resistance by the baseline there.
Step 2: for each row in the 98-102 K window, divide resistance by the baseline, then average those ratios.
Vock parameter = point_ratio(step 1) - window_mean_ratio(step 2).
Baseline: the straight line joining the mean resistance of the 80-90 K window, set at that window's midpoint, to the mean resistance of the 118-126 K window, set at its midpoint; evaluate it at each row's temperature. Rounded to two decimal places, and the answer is -0.11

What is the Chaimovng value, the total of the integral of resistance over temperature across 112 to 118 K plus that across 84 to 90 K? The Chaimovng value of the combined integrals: 4054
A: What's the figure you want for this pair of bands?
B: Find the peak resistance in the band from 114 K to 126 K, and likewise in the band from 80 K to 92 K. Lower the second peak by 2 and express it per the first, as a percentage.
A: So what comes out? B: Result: 96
